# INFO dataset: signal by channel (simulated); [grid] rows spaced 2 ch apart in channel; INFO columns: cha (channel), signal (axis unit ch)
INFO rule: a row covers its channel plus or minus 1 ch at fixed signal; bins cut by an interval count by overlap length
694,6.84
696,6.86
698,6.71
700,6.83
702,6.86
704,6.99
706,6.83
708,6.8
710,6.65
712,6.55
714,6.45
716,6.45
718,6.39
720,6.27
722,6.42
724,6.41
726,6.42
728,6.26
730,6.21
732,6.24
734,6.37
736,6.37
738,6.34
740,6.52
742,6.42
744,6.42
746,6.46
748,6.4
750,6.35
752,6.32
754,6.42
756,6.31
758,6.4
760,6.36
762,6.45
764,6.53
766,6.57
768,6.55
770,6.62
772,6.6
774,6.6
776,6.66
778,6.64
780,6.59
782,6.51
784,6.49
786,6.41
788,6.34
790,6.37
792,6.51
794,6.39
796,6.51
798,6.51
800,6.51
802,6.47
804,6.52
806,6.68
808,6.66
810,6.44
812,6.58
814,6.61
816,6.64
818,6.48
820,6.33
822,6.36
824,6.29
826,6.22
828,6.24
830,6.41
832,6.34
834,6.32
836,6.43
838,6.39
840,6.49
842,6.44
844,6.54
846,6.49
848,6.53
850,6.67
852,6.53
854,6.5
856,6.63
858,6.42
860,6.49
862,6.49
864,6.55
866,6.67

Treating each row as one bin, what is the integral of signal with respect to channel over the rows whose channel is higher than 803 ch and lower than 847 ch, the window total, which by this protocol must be 284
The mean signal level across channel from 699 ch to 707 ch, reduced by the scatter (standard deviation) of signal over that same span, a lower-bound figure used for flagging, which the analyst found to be 6.8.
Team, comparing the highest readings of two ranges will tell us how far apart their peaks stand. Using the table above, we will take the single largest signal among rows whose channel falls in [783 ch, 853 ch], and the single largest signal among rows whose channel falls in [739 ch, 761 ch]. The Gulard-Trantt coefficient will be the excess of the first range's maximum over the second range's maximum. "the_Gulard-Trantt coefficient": 0.16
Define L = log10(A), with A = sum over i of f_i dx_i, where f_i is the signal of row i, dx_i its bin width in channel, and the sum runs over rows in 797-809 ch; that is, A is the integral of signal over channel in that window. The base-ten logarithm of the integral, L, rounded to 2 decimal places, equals 1.90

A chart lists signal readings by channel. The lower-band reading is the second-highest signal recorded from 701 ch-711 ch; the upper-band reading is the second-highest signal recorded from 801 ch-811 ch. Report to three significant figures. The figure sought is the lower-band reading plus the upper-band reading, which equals 13.5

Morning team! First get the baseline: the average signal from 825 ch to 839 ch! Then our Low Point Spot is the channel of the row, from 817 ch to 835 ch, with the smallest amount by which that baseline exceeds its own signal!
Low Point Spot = 818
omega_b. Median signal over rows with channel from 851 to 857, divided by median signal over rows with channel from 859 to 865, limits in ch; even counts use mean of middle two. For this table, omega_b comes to 1.01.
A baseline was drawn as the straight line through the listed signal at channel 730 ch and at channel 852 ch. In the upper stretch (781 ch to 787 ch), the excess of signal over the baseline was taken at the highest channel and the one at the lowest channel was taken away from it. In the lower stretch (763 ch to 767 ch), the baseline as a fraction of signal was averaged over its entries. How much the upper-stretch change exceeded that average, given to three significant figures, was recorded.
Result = -1.07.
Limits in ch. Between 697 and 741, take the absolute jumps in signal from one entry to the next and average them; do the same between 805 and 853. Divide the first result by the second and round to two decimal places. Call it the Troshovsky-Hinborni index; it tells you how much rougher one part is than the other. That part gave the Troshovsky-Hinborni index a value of 0.97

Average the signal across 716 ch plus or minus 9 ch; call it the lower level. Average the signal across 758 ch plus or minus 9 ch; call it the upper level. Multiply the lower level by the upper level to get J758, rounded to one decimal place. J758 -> 41.6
